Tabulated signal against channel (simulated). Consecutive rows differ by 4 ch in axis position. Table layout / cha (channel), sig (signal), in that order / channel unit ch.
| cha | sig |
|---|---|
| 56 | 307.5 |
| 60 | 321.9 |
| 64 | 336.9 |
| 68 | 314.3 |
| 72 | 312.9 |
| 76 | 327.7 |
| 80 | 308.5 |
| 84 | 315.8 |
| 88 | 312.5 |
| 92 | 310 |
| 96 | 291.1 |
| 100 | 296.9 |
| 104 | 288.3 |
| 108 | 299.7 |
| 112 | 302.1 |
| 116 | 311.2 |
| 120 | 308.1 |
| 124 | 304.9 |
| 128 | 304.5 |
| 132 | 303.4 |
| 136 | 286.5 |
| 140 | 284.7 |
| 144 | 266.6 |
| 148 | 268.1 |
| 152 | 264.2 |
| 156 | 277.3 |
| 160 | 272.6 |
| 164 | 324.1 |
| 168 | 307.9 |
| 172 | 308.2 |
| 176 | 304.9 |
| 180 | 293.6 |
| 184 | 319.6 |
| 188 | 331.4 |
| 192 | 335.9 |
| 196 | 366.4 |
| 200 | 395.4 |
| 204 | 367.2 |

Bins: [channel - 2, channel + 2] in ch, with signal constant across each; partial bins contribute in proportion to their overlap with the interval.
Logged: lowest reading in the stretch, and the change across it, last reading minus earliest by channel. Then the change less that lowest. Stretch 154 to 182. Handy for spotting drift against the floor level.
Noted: -256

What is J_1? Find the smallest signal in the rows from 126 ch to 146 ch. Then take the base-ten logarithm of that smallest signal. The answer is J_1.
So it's 2.43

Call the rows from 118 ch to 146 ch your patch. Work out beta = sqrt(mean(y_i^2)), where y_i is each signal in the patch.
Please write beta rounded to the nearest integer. 294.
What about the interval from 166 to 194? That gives 315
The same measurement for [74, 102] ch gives 309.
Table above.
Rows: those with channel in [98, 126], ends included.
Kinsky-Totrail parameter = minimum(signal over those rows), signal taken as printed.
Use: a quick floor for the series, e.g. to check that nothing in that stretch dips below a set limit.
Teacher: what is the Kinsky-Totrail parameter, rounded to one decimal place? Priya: 288.3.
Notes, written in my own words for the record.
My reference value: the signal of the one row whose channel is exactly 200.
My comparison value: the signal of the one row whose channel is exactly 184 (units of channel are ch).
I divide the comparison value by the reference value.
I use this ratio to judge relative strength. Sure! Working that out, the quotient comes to 0.81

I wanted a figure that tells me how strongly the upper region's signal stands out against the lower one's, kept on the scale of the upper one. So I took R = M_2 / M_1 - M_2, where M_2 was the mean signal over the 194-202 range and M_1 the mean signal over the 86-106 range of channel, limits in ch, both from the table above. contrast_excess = -380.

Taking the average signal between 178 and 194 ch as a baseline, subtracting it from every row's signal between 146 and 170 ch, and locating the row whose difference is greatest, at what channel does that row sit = 164 ch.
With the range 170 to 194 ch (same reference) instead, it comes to 192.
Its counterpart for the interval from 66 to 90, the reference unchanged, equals 76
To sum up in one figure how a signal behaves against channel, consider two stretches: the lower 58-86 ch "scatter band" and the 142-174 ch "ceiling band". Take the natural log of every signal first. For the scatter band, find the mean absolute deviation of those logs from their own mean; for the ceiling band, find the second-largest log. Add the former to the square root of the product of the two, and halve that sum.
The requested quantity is 0.199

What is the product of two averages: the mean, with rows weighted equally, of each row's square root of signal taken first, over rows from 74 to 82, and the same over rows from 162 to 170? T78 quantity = 317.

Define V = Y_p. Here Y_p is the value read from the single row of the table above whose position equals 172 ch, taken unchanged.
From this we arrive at 308.2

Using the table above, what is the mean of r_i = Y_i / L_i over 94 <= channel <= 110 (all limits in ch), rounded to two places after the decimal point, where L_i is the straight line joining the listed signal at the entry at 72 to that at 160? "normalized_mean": 0.98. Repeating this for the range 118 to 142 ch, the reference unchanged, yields 1.04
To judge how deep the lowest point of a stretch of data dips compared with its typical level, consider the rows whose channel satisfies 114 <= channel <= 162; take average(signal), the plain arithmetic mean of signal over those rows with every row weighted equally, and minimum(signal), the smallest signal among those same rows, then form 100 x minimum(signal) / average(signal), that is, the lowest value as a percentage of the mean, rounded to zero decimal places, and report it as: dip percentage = 92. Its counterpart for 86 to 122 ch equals 95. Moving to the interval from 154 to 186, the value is 91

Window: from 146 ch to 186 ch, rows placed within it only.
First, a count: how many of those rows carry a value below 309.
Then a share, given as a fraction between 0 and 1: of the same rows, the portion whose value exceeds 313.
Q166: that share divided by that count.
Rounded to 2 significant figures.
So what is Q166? 0.025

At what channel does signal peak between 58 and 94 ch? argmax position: 64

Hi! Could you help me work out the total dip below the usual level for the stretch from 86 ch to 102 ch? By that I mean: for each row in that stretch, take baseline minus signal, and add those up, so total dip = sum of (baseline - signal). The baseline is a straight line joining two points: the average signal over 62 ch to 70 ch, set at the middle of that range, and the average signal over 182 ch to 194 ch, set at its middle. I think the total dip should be 95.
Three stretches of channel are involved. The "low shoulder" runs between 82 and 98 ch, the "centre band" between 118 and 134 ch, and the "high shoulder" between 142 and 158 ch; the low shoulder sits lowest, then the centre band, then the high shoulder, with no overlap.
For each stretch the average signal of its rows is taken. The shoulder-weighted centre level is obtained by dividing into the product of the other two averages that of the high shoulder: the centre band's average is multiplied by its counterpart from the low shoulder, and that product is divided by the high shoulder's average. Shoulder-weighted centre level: 349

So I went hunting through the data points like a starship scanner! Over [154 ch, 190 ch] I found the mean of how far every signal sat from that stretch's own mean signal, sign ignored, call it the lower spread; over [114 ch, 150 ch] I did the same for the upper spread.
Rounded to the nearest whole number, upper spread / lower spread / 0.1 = 10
